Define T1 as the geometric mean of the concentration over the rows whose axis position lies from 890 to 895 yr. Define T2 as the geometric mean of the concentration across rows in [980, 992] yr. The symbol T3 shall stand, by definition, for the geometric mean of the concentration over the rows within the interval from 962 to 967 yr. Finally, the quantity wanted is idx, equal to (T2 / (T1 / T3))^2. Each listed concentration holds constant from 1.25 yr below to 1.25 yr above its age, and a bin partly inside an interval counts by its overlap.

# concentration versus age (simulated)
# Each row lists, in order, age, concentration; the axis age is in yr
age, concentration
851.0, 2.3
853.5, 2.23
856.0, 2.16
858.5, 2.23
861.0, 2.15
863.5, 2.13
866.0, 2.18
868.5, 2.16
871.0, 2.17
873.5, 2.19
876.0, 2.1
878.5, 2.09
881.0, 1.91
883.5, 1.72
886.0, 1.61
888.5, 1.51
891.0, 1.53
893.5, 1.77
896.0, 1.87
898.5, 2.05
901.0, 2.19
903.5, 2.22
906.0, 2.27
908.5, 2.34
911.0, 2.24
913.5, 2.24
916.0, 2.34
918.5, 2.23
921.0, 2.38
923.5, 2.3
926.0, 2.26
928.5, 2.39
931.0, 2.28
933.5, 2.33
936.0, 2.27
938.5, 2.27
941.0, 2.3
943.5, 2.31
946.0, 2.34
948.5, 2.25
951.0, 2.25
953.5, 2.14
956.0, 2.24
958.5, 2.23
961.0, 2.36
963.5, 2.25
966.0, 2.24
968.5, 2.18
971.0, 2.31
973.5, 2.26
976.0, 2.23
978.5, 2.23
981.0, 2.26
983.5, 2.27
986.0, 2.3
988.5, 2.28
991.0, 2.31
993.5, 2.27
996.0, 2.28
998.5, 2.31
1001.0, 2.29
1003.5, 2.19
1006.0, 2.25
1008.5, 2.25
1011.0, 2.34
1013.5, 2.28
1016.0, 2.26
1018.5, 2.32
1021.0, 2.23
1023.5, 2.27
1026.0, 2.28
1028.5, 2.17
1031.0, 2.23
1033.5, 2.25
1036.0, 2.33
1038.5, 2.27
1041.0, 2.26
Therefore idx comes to 9.7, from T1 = 1.65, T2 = 2.28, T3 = 2.24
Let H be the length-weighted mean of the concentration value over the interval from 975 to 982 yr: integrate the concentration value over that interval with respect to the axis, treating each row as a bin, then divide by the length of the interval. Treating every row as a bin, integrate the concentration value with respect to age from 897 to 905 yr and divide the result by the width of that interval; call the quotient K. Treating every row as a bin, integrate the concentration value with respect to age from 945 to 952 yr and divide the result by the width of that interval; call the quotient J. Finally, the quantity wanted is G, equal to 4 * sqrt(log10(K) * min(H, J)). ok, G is 3.45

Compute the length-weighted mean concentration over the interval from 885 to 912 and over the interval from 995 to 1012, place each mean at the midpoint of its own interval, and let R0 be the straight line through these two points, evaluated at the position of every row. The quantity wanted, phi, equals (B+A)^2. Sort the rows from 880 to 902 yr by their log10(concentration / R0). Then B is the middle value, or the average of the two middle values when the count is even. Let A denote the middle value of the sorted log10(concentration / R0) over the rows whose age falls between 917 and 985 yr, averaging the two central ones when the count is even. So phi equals 0.000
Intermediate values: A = 0.03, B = -0.042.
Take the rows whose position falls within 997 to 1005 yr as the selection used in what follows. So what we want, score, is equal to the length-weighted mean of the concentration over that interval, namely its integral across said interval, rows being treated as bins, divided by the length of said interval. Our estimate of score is 2.26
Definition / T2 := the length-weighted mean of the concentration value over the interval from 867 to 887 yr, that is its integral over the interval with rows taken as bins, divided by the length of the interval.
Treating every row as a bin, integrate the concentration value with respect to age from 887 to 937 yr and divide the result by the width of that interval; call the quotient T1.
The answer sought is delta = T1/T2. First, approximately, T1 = 2.15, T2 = 2.00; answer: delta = 1.07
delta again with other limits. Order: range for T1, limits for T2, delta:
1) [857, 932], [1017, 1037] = 0.93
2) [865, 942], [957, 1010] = 0.94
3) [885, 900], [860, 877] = 0.80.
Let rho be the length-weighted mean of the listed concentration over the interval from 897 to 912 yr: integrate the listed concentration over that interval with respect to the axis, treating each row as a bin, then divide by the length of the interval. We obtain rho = 2.21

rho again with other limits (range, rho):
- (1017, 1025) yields 2.27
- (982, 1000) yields 2.29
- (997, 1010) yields 2.26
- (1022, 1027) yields 2.27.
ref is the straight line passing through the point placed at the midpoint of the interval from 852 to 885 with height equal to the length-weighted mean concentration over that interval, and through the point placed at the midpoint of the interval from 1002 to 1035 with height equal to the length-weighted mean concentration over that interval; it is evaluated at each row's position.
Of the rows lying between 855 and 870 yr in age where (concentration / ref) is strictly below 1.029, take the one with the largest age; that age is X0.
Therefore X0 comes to 868.5 yr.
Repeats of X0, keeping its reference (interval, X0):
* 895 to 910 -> 901.0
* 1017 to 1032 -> 1031.0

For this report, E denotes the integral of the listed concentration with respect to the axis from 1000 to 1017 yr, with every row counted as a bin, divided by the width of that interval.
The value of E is 2.27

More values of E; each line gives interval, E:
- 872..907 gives 1.93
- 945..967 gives 2.25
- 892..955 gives 2.23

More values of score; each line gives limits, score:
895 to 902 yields 2.04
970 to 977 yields 2.27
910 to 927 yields 2.29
